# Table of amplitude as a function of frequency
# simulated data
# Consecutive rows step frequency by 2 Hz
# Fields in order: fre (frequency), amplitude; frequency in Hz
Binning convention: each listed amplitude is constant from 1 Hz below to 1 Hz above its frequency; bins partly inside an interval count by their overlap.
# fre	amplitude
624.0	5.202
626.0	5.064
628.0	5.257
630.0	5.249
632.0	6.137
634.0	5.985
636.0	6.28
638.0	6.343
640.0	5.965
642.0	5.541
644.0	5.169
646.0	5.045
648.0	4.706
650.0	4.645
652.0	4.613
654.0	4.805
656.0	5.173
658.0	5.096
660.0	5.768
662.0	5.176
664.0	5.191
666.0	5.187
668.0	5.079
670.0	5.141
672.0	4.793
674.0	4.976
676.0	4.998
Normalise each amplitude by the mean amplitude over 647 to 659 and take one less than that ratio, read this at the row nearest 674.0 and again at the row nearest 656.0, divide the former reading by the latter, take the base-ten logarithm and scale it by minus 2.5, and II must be 1.0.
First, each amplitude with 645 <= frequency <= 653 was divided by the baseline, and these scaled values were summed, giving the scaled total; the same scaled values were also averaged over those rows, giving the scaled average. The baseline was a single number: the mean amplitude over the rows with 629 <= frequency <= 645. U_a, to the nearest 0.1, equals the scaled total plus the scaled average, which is 4.1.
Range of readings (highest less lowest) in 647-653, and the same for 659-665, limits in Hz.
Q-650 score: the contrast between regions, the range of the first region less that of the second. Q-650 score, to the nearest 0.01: -0.50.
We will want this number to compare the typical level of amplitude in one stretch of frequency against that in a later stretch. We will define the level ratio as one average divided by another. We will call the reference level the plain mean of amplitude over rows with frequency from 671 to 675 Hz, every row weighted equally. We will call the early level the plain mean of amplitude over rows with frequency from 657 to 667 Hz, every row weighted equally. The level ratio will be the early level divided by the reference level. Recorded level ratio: 1.08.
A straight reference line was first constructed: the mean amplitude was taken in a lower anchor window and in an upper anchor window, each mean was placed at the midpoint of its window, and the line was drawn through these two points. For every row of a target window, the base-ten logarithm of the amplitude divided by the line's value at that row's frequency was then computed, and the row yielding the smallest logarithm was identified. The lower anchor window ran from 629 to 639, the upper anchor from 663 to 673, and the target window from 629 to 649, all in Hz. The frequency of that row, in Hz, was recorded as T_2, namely 648.0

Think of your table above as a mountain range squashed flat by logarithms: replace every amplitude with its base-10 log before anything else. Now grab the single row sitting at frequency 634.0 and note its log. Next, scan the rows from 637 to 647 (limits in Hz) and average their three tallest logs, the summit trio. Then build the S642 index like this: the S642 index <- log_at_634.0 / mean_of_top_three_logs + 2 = 3.00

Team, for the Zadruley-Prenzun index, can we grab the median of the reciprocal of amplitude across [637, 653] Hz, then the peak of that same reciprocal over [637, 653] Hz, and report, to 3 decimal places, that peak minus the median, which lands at 0.021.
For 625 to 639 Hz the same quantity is 0.030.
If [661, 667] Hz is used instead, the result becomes 0.000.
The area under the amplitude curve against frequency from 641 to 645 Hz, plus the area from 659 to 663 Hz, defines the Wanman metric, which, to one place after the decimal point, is 43.3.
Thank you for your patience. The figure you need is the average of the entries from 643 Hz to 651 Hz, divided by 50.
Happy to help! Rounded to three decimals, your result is 0.098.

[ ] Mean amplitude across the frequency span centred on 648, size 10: 4.84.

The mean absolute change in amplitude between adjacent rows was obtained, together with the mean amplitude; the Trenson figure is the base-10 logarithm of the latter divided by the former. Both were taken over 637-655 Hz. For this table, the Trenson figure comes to 1.34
